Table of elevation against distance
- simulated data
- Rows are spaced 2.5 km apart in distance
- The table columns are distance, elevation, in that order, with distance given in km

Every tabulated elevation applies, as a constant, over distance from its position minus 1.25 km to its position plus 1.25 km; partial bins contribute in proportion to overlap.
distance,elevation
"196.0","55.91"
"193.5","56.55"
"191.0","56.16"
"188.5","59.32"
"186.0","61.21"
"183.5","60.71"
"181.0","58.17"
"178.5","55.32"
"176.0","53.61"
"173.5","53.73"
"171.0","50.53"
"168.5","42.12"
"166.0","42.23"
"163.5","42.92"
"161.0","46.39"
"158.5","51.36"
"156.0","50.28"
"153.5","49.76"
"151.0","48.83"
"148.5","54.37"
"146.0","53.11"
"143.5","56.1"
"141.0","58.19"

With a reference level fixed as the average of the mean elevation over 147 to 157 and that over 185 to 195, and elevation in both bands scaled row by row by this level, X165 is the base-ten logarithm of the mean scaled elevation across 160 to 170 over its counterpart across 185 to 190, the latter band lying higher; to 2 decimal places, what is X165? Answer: -0.14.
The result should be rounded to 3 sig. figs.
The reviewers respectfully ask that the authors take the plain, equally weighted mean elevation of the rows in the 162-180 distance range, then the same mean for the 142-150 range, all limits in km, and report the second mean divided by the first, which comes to 1.12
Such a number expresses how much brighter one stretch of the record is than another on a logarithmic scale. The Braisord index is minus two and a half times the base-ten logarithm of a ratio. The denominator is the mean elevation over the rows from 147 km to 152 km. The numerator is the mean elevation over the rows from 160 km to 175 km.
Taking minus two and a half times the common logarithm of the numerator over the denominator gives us 0.12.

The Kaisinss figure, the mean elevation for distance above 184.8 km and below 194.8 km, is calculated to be 58.3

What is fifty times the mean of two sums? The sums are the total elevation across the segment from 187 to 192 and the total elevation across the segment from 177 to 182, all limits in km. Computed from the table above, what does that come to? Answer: 5724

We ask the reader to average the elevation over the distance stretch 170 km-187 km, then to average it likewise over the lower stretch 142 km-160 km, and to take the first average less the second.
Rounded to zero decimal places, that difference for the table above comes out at 4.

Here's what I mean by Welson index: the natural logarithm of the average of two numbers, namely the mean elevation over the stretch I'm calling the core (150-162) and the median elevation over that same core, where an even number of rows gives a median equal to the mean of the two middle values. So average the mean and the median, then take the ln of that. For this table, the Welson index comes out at 3.90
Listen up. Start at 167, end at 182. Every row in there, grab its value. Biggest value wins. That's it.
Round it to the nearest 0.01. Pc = 58.17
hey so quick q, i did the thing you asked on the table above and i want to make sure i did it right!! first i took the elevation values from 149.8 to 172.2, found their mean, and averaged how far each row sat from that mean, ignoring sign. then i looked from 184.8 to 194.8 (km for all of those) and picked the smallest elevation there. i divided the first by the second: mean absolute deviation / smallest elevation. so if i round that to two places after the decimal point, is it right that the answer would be 0.06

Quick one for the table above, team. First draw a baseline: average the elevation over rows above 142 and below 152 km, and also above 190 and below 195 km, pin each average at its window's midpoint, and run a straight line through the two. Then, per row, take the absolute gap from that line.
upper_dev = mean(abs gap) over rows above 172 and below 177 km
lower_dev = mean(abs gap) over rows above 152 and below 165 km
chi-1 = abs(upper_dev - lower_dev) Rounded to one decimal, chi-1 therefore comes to 4.4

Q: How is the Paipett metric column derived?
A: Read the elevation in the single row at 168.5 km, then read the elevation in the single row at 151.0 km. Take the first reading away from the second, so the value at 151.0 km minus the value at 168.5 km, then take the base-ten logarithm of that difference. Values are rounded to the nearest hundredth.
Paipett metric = 0.83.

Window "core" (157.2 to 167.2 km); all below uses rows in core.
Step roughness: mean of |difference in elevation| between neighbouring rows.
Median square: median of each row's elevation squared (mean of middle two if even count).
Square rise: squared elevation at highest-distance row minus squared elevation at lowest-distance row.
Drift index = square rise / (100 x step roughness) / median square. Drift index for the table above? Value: -0.0014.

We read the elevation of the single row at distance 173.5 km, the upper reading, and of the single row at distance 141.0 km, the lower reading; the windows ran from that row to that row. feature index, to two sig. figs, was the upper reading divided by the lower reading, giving 0.92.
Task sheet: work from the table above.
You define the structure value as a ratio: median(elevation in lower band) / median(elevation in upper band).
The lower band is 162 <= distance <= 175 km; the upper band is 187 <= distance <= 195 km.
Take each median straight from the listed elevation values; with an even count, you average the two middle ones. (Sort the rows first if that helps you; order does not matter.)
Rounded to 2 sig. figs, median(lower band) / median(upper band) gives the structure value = 0.76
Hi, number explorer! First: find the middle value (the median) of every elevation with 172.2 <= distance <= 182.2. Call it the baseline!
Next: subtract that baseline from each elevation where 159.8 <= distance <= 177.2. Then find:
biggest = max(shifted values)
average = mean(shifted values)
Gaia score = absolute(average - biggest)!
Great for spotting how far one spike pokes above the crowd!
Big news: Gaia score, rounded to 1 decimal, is 6.4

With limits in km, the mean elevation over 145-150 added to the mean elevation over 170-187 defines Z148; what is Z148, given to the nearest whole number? 110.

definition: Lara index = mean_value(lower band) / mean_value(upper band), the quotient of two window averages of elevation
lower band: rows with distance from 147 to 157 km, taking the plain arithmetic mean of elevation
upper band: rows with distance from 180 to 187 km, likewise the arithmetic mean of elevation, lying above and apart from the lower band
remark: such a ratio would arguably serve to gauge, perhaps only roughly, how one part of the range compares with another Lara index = 0.85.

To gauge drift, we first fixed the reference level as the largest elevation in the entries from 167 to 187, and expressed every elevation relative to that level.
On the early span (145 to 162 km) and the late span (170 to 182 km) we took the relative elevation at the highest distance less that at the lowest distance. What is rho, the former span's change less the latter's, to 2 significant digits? -14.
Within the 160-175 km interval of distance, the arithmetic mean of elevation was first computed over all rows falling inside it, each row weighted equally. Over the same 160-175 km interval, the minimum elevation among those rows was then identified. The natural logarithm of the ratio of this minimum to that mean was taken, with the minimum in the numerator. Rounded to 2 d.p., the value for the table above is -0.10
